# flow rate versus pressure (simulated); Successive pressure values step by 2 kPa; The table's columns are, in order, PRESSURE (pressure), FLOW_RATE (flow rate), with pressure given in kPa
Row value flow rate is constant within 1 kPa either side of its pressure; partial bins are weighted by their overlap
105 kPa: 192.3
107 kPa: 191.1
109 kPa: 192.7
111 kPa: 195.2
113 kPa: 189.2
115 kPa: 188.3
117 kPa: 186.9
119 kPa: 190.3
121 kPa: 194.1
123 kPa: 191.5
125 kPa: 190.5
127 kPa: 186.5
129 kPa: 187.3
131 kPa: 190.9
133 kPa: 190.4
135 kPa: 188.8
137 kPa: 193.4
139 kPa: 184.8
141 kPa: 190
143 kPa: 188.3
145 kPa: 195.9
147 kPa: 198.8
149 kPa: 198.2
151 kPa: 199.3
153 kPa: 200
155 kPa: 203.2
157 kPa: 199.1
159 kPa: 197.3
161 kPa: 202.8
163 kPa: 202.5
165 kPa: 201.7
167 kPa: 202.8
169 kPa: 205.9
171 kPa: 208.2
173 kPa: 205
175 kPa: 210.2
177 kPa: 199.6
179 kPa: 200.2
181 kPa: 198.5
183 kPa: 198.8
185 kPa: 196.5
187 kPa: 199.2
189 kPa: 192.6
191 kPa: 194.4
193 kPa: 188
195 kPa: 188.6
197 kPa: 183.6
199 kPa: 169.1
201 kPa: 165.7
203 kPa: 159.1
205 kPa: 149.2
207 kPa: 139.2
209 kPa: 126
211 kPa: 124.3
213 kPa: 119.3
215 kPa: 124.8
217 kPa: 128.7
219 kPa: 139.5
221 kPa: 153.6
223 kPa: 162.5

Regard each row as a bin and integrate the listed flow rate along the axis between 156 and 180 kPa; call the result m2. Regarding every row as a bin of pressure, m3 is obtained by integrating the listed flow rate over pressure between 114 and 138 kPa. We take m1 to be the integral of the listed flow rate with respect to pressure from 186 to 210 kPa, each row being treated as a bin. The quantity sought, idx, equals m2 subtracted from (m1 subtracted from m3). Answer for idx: -4422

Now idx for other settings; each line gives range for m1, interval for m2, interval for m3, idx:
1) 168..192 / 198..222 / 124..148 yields -3644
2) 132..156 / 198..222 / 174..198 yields -3359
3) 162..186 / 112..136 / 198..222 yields -6012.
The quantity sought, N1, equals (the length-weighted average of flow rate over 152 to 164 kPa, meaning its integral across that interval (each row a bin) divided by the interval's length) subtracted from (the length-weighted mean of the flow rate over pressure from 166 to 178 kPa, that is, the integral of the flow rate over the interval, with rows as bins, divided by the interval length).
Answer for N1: 4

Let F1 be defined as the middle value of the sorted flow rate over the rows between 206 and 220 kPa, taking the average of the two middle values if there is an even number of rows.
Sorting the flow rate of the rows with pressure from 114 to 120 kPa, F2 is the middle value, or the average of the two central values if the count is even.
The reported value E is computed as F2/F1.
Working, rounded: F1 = 126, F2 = 188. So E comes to 1.49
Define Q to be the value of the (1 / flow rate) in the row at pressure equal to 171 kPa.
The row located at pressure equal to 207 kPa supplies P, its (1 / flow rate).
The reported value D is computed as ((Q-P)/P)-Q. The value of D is -0.3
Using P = 0.0072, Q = 0.0048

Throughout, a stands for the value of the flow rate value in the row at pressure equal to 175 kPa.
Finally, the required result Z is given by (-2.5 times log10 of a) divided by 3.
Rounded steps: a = 210.2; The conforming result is -1.936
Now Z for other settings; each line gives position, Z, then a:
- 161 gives -1.923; 202.8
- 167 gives -1.923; 202.8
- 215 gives -1.747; 124.8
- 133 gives -1.900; 190.4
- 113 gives -1.897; 189.2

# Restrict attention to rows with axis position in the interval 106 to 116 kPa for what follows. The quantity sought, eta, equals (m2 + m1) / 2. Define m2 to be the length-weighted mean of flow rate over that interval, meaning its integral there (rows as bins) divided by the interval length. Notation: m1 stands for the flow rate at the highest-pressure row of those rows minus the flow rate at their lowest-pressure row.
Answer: 94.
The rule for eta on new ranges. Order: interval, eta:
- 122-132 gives 94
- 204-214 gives 51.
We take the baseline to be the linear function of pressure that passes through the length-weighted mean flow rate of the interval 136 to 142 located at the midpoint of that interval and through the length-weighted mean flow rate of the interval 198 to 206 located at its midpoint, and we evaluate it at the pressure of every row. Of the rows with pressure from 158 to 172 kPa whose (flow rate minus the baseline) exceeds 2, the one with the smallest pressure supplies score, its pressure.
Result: 159 kPa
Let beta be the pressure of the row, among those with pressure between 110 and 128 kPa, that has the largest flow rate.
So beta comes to 111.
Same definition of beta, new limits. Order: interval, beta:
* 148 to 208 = 175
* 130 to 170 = 169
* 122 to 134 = 123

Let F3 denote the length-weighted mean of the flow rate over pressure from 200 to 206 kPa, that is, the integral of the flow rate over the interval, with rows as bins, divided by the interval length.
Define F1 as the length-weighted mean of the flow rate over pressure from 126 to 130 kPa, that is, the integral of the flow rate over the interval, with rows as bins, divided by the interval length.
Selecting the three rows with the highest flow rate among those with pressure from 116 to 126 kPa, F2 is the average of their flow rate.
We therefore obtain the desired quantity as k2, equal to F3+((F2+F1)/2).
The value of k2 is 347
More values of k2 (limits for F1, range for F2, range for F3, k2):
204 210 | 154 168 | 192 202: 350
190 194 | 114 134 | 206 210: 324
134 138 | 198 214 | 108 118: 368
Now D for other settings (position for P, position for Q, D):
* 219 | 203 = -0.1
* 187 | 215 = 0.6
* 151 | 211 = 0.6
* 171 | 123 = 0.1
